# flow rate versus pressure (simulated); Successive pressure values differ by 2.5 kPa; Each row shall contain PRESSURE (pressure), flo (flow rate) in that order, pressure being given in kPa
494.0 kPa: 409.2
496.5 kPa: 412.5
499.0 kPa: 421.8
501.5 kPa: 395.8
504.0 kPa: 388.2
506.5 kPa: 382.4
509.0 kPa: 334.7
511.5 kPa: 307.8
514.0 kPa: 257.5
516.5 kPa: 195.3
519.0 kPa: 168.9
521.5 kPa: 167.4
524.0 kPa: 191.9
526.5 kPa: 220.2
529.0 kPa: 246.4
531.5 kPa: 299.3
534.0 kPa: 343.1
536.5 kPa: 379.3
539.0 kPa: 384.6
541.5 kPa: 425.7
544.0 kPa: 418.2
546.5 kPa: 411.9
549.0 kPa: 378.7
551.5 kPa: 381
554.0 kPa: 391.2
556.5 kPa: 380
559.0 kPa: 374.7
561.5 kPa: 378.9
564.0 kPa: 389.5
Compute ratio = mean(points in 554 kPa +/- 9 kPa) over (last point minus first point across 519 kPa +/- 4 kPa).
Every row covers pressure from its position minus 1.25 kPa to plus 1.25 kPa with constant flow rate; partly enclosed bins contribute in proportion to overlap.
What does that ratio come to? -14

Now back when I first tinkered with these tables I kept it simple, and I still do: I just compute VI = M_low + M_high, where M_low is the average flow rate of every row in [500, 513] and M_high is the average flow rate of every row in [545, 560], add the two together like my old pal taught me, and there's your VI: 748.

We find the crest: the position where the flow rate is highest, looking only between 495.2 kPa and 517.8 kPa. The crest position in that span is 499.0 kPa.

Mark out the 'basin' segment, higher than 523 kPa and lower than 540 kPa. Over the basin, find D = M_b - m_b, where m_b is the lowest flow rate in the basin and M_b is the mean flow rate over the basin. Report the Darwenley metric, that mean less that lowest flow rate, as 103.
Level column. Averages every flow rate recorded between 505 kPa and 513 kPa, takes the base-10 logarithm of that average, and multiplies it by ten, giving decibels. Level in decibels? 25.3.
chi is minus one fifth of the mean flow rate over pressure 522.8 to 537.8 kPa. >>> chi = -56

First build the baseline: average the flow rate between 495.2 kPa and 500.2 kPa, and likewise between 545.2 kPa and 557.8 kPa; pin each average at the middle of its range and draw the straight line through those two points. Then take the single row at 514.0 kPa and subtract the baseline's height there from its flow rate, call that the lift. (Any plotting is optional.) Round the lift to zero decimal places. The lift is -151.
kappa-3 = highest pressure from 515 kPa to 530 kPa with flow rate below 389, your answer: 529.0 kPa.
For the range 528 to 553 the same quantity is 551.5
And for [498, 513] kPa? 511.5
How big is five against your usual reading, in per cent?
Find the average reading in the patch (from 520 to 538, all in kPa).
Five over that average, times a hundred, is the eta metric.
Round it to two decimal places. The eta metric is 1.89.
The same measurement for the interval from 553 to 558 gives 1.30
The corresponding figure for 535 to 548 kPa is 1.24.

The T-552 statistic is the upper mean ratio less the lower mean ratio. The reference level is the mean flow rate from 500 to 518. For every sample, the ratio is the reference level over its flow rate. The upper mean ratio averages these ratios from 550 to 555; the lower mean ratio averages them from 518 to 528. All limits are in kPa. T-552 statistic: -0.9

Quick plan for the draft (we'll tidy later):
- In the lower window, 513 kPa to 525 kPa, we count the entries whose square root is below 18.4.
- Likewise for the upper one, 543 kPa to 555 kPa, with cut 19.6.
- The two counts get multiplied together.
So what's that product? 10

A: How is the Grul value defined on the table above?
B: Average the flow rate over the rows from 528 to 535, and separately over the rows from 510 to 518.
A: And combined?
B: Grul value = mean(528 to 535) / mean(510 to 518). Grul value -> 1.2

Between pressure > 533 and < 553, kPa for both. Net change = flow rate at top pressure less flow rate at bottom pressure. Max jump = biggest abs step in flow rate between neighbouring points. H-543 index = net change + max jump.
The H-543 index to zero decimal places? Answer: 79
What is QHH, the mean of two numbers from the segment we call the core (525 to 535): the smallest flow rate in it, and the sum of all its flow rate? 665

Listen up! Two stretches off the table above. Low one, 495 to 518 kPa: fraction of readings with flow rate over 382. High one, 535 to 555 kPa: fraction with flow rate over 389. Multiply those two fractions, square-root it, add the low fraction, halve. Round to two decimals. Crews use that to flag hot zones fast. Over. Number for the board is 0.54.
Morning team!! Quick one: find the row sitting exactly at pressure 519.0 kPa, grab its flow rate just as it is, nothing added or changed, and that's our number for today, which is 168.9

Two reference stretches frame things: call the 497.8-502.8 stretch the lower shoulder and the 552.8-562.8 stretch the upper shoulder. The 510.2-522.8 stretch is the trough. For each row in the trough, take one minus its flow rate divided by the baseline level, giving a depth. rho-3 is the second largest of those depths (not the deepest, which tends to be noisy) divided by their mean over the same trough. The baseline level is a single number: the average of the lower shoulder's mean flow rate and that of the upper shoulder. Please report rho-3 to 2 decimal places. 1.29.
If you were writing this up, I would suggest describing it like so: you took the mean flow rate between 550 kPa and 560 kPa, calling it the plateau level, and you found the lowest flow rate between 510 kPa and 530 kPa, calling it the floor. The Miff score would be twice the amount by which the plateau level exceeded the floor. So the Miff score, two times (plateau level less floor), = 429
